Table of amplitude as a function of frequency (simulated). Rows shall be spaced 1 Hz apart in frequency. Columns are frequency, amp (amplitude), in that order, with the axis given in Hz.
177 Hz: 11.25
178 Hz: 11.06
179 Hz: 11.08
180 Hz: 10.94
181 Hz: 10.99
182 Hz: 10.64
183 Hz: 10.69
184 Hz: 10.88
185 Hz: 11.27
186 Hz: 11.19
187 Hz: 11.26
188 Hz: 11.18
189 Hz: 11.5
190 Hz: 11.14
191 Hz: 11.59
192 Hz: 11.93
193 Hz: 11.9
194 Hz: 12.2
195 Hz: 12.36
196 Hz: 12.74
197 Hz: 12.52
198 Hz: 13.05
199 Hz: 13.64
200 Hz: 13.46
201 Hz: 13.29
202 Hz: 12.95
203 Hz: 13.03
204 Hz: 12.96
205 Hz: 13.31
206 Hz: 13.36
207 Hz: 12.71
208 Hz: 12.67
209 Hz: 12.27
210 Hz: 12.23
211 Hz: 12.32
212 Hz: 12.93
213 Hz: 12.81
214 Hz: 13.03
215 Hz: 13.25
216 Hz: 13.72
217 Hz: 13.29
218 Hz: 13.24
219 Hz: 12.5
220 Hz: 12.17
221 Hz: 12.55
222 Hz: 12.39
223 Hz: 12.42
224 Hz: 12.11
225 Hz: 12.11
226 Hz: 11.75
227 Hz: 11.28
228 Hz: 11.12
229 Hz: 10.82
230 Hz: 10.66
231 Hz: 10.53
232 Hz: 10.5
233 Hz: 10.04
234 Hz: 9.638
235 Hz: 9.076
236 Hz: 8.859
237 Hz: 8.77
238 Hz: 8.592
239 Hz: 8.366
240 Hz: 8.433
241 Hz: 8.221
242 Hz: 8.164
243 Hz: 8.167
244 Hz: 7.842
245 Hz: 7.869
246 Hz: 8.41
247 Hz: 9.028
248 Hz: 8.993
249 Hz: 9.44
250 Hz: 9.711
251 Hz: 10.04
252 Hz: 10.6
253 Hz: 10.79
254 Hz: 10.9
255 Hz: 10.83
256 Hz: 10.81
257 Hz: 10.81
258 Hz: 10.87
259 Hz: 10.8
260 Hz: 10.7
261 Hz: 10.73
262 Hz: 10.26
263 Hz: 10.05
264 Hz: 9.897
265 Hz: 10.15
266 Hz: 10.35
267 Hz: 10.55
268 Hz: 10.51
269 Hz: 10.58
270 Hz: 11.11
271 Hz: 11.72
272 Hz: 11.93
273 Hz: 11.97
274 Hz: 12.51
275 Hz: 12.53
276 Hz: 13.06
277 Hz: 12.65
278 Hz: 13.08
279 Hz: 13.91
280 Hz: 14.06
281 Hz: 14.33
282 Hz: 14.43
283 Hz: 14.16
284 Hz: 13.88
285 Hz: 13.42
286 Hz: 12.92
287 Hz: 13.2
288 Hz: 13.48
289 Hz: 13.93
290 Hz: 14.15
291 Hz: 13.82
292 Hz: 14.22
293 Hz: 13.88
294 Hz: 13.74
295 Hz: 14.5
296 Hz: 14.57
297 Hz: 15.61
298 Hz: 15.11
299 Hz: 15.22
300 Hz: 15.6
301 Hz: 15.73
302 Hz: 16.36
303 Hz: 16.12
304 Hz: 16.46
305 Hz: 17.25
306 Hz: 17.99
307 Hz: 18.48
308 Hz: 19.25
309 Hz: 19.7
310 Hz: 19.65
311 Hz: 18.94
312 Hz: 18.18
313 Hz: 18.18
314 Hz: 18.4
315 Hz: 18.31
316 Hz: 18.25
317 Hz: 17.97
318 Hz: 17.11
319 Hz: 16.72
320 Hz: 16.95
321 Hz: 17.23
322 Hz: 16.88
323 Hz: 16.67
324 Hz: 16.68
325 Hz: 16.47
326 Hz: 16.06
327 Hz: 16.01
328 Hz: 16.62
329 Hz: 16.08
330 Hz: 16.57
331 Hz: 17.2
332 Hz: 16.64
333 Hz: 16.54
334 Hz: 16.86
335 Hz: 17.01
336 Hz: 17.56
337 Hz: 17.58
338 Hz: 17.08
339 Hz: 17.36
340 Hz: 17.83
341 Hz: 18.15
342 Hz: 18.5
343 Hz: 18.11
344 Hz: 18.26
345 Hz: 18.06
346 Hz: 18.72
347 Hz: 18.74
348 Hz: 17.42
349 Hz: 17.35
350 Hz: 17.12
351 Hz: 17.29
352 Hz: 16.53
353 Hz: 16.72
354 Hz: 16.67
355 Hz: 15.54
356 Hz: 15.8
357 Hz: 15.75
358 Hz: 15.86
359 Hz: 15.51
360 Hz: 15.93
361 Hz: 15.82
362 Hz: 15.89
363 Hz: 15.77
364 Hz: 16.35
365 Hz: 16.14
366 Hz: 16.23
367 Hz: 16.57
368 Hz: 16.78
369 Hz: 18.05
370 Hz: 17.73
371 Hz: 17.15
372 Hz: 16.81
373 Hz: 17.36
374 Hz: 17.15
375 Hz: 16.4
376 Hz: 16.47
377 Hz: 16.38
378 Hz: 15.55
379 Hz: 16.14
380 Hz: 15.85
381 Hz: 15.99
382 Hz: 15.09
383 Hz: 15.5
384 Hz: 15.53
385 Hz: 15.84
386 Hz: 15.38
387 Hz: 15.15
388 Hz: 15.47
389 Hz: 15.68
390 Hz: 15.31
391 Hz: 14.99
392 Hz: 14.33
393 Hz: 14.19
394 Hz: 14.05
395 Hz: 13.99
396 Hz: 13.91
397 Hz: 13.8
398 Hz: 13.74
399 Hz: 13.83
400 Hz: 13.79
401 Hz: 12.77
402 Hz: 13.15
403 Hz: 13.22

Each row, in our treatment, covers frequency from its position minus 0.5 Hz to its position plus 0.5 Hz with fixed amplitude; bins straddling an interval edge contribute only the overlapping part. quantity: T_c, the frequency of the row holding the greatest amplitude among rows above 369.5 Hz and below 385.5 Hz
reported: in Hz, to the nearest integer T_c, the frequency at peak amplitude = 370 Hz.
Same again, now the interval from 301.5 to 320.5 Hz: 309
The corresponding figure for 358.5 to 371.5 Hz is 369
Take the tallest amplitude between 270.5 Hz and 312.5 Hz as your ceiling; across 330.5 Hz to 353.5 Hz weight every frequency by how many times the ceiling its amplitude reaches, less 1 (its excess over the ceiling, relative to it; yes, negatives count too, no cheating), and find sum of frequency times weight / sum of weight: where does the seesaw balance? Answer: 341.6 Hz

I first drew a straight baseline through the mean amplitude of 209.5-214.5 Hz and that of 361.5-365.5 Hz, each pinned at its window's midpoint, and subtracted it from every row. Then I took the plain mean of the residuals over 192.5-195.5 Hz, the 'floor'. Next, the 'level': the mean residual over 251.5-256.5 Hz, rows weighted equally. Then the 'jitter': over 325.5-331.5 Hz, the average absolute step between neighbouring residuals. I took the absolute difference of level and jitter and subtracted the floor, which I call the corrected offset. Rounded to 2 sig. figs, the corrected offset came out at 3.4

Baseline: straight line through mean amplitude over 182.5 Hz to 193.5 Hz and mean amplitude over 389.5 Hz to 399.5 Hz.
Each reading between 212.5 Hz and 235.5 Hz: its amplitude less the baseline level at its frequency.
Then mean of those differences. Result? 0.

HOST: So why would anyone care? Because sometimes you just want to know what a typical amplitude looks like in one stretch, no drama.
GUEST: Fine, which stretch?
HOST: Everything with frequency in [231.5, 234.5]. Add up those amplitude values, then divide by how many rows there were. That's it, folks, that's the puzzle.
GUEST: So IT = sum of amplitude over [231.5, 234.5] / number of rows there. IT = 10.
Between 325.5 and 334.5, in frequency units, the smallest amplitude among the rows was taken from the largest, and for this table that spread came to 1.2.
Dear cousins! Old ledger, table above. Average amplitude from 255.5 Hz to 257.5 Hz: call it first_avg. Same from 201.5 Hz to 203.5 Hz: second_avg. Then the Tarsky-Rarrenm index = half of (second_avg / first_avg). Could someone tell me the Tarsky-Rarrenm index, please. 0.60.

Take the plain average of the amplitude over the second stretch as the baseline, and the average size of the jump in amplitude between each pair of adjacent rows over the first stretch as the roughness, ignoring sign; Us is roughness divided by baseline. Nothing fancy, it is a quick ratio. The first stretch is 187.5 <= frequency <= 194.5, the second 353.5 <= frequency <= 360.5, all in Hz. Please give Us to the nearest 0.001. 0.019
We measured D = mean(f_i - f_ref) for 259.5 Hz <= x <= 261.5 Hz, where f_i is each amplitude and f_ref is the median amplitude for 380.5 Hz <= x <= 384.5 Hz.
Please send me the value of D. -4.8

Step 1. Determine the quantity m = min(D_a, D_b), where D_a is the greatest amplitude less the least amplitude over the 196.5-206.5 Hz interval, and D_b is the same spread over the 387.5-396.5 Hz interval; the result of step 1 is 1.1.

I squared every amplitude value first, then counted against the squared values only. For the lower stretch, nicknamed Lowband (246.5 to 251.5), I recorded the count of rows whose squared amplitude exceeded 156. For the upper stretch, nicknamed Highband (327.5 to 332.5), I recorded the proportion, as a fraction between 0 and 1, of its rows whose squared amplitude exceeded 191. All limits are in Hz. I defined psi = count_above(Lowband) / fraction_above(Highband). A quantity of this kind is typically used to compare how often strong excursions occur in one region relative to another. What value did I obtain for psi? 0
